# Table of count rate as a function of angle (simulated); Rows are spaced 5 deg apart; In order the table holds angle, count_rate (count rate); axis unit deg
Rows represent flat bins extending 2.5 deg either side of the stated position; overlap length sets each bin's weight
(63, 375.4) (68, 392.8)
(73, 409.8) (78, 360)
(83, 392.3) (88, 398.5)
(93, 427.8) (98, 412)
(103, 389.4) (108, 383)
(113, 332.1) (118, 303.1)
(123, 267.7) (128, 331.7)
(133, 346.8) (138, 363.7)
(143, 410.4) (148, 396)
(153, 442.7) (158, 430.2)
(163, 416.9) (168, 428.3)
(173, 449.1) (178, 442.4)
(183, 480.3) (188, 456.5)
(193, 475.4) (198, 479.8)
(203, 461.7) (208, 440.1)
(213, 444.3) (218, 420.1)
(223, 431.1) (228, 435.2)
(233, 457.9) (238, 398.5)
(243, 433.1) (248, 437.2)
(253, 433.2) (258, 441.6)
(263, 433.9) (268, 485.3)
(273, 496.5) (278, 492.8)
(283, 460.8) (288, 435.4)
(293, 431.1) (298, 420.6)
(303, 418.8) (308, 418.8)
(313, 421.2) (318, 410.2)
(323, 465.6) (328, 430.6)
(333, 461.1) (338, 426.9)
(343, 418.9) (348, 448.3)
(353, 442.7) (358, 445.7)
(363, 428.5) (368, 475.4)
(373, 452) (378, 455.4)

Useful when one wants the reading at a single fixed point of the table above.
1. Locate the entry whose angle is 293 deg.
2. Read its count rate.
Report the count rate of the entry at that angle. 431.1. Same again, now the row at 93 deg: 427.8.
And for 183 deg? 480.3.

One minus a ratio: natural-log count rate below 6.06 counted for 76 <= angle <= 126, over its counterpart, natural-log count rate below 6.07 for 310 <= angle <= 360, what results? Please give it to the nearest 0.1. -1.0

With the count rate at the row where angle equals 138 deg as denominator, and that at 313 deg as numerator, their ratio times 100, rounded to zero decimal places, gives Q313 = 116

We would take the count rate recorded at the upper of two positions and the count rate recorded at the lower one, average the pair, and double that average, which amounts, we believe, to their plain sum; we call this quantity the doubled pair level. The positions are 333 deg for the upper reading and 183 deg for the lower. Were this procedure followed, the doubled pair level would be 941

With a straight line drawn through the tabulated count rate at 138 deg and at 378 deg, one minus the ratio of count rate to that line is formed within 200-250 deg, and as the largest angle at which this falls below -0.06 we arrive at 248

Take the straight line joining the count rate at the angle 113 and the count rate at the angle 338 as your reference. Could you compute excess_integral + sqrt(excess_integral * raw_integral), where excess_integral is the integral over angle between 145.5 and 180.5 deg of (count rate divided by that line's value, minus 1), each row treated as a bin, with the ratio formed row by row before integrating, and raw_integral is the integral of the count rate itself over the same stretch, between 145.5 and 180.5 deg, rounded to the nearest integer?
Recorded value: 344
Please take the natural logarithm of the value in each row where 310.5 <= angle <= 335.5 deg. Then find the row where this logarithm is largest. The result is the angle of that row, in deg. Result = 323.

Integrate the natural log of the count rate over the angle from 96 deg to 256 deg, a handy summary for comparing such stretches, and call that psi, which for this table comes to 963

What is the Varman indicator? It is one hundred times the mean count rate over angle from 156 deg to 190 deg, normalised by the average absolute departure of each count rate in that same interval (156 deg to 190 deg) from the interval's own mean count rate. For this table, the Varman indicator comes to 2784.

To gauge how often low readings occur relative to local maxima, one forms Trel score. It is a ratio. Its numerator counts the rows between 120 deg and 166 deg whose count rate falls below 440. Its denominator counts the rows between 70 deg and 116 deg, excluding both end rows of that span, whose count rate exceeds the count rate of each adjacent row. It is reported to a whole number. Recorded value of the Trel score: 8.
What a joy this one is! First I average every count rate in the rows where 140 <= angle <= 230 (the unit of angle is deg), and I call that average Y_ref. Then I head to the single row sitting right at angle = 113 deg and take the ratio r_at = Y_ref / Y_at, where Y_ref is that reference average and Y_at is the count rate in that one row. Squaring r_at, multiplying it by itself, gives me 1.76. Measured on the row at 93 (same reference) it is 1.06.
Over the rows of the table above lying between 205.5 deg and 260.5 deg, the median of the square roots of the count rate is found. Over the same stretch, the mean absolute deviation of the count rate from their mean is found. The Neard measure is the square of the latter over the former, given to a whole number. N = 4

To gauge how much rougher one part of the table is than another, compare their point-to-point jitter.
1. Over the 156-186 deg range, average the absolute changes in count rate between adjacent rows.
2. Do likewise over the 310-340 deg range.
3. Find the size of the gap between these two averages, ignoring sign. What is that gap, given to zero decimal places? 15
